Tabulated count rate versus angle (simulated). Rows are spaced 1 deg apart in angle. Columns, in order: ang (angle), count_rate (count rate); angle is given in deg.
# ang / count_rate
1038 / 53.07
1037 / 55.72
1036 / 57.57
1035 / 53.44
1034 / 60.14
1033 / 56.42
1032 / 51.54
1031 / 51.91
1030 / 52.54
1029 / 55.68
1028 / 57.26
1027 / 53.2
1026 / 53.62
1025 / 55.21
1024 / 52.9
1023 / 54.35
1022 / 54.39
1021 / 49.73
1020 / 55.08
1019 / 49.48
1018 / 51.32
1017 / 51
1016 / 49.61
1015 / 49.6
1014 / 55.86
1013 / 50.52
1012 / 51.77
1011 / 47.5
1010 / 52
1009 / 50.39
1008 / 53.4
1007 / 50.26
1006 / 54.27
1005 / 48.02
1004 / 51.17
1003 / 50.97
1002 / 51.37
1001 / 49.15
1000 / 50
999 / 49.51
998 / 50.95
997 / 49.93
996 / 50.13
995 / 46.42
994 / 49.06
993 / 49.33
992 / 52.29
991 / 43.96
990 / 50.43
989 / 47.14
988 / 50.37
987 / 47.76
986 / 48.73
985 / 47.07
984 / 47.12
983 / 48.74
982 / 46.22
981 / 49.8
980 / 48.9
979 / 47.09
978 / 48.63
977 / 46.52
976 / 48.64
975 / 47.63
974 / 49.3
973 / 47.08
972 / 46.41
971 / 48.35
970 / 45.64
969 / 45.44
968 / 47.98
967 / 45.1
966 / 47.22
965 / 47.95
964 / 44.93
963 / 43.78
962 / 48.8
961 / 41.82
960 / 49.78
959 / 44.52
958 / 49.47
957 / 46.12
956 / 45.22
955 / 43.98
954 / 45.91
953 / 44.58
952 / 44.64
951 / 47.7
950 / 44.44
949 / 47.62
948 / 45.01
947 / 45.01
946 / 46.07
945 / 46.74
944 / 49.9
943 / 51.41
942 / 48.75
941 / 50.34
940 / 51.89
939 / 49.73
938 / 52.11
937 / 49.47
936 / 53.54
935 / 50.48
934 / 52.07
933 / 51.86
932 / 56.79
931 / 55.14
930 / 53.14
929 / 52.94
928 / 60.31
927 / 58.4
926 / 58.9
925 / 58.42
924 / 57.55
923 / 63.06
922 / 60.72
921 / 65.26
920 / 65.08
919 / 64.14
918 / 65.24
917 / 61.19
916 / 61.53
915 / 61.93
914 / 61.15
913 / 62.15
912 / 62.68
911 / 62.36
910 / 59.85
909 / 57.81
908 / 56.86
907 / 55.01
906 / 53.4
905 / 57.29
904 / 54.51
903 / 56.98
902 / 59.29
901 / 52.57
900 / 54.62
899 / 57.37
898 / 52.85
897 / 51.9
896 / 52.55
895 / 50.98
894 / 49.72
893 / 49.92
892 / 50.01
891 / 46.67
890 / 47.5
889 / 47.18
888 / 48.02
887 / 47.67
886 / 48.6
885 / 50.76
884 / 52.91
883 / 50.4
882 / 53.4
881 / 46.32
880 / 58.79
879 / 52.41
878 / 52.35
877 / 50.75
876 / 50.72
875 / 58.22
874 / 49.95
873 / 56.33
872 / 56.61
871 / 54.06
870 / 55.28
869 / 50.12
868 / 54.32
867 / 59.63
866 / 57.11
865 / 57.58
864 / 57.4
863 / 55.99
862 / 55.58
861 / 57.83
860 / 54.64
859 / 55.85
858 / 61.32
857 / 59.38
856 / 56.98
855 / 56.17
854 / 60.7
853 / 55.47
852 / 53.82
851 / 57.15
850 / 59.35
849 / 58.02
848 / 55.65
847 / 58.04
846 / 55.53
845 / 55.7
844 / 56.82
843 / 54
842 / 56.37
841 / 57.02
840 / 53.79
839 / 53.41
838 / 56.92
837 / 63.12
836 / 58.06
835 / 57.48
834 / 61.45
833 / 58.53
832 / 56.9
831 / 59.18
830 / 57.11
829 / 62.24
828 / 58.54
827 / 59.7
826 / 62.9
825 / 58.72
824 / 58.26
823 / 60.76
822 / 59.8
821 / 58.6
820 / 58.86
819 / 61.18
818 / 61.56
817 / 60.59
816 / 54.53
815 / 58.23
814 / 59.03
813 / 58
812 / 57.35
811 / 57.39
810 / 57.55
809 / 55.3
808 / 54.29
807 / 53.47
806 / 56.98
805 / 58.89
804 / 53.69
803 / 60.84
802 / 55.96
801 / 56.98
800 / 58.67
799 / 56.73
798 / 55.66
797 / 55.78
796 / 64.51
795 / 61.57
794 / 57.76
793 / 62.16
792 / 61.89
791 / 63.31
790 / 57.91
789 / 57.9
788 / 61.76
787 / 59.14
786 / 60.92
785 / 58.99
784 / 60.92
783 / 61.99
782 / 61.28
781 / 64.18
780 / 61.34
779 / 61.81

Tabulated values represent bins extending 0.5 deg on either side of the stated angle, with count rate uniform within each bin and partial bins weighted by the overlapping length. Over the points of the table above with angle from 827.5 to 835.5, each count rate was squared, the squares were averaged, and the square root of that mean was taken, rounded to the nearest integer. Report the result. 59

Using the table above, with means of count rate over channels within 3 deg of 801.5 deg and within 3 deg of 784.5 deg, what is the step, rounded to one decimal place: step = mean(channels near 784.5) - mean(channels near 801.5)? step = 3.4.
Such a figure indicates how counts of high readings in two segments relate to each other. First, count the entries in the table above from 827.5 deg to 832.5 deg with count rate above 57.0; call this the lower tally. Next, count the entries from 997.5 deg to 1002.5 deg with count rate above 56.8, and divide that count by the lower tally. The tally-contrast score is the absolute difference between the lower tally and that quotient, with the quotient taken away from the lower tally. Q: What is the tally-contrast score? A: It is 4.00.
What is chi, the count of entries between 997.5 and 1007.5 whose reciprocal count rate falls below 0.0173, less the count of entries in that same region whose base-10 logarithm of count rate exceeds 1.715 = -1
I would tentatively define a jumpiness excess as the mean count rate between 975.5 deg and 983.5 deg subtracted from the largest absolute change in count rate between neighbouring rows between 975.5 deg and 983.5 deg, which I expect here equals -44.5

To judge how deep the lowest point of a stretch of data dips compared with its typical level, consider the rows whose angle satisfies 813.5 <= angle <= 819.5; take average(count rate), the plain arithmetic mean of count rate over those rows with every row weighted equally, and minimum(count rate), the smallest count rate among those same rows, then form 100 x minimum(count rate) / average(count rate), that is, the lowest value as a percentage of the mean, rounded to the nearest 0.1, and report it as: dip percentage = 92.1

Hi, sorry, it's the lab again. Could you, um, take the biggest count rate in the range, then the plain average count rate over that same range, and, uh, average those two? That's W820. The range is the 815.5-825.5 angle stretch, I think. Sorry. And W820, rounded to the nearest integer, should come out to 60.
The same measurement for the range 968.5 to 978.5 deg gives 48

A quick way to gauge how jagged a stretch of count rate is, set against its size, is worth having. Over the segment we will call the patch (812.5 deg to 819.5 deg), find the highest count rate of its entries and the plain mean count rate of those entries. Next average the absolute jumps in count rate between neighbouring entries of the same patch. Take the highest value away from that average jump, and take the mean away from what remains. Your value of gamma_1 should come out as -118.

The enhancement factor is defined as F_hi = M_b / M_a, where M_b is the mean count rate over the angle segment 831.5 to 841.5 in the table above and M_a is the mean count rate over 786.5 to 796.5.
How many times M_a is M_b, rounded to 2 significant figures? 0.95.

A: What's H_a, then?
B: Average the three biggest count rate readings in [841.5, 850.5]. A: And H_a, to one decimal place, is 58.5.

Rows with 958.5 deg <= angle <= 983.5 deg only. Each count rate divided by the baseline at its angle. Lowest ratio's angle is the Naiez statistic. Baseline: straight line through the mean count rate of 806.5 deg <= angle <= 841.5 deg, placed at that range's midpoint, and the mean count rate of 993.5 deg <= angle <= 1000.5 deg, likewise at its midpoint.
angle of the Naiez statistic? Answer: 961 deg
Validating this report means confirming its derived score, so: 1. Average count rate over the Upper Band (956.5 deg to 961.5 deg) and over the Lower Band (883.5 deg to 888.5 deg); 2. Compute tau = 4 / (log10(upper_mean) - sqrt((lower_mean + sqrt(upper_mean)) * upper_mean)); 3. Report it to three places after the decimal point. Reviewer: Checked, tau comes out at -0.081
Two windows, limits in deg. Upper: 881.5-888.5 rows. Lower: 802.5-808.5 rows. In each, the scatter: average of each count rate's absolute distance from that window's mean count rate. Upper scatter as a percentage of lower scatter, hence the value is 73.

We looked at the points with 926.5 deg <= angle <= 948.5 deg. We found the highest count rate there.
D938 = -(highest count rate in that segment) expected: -60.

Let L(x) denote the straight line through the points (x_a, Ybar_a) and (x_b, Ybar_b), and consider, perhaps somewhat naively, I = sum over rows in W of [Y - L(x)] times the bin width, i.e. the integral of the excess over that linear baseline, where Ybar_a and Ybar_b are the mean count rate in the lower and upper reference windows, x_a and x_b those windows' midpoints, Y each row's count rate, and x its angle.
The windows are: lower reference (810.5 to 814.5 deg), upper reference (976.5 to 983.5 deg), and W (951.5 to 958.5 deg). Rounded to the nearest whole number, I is -26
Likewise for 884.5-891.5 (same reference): -38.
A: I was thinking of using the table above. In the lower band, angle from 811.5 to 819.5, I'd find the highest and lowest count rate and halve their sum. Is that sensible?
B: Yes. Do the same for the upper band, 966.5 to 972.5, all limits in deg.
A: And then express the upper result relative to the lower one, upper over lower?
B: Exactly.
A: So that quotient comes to 0.80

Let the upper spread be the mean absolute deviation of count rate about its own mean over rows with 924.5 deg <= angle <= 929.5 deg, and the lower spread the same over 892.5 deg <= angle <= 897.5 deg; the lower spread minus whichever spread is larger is -1.0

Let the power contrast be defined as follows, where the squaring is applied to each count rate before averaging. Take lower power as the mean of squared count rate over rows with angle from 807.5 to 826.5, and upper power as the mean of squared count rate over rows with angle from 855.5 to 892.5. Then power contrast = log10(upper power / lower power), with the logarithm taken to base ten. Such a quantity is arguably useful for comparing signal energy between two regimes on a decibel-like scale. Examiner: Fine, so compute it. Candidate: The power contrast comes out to -0.08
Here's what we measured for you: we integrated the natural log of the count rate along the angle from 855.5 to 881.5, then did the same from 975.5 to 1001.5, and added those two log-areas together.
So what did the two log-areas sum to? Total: 205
